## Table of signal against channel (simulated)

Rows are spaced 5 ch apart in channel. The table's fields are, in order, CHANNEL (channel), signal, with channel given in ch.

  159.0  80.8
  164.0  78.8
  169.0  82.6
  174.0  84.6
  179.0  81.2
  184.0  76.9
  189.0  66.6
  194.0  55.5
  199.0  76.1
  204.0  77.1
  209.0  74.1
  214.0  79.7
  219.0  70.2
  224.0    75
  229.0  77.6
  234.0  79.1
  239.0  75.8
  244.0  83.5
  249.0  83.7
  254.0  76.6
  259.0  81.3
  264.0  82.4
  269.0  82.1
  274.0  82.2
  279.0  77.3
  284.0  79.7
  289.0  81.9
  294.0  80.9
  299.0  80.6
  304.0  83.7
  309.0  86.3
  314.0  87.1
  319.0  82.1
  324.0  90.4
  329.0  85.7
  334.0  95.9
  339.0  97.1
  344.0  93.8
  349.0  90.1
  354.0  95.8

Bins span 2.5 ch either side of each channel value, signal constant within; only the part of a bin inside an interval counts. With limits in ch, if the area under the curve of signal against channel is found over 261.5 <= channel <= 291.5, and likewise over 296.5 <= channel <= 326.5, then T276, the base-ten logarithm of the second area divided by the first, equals 0.021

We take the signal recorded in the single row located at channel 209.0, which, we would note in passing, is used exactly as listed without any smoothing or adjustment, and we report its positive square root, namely 8.6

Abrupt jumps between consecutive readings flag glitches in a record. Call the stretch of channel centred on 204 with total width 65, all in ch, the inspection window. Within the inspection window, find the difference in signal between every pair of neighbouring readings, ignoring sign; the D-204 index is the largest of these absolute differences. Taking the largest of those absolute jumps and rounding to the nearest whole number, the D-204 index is 21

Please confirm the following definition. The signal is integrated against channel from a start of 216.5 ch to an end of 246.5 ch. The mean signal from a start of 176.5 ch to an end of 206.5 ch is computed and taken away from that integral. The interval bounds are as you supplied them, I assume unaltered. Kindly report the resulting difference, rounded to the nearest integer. 2234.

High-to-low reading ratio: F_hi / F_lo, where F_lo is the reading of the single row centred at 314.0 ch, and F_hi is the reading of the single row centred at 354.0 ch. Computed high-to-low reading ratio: 1.10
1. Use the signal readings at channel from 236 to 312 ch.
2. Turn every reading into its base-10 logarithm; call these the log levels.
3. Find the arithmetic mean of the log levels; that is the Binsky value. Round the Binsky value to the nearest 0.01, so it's 1.91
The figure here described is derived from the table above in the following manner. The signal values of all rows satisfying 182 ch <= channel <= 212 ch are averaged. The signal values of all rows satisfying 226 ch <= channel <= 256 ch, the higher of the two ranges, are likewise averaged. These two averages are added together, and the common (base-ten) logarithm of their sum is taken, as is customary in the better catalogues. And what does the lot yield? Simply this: 2.18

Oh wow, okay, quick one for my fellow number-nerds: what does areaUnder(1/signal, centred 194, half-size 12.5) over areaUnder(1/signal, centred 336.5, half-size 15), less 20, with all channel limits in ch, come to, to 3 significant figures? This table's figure -18.9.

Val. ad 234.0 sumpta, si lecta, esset 79.1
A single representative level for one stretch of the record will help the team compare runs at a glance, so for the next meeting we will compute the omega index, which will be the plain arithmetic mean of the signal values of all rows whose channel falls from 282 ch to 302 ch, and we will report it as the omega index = 81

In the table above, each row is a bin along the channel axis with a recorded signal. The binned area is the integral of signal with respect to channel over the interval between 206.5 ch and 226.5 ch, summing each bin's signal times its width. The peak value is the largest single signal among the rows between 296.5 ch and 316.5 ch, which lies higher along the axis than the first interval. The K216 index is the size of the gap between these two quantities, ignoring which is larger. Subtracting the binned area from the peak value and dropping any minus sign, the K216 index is 1408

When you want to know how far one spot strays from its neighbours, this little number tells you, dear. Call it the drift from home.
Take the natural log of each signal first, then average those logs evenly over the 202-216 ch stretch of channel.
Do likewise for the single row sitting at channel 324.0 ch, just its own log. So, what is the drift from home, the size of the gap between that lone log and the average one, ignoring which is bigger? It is 0.16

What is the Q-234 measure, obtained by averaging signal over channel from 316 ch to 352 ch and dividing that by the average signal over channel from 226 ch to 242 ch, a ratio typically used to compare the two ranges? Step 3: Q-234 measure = 1.17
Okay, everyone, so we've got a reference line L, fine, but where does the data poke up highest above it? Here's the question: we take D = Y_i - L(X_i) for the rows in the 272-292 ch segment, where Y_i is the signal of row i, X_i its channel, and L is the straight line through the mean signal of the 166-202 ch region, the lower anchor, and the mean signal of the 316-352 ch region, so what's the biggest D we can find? -2.2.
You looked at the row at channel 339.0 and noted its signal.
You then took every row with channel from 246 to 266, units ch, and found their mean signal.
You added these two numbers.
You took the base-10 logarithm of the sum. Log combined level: 2.25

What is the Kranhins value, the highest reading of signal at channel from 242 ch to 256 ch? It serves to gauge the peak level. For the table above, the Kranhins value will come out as 83.7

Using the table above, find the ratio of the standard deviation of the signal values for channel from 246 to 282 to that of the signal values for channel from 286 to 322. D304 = 1.1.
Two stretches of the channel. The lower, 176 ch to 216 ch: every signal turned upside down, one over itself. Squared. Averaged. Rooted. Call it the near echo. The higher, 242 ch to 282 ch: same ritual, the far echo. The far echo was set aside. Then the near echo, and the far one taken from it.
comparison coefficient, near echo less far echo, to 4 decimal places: 0.0016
